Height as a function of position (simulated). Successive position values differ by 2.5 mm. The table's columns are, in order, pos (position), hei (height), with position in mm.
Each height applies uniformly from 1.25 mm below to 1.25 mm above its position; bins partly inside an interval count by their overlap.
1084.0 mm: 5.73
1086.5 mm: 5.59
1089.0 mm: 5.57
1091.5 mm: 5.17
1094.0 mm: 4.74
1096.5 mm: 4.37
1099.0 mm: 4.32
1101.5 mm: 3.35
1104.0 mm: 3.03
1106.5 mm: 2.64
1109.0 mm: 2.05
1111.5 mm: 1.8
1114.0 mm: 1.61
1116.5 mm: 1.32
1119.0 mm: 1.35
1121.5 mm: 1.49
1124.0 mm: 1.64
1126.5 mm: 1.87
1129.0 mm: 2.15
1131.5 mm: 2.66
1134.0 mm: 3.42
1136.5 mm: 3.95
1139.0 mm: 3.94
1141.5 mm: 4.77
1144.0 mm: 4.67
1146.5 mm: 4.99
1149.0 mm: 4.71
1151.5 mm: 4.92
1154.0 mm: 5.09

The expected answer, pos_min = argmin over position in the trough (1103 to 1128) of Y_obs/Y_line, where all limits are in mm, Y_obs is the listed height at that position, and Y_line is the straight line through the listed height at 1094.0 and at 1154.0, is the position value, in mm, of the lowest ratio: 1116.5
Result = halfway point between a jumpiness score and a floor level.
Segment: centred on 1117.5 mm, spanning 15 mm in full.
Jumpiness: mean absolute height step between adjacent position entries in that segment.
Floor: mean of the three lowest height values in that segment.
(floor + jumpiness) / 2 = 0.77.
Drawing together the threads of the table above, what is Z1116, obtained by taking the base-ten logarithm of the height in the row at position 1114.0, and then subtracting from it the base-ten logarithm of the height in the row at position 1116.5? 0.09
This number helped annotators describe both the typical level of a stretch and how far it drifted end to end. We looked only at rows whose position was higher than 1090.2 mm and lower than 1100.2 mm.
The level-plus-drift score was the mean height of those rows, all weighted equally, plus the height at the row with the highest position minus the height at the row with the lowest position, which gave 3.8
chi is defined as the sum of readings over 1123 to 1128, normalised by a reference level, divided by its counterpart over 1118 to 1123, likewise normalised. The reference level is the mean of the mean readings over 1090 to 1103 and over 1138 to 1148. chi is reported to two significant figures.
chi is 1.2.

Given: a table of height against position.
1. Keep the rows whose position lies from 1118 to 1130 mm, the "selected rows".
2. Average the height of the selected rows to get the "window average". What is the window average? 1.7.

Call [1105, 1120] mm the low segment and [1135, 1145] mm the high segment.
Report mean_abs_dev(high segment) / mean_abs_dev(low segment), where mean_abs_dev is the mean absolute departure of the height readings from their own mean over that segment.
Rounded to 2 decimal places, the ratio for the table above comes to 1.05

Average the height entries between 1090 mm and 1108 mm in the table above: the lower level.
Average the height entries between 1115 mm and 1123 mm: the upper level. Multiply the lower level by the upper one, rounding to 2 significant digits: 5.5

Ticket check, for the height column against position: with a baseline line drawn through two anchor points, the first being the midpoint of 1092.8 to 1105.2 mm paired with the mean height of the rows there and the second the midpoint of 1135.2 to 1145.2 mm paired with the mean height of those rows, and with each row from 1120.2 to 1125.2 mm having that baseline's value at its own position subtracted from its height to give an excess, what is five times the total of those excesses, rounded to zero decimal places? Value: -26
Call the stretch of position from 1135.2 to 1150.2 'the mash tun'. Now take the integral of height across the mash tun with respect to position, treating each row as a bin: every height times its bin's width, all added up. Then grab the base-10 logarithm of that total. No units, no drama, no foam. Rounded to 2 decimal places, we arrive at 1.83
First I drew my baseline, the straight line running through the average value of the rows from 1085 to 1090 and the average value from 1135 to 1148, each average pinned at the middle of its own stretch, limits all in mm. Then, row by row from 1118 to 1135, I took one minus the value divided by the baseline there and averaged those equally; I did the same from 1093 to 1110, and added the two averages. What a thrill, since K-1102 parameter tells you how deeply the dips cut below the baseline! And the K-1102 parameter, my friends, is 0.90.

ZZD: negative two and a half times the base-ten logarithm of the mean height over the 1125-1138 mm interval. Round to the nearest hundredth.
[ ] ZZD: -1.12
